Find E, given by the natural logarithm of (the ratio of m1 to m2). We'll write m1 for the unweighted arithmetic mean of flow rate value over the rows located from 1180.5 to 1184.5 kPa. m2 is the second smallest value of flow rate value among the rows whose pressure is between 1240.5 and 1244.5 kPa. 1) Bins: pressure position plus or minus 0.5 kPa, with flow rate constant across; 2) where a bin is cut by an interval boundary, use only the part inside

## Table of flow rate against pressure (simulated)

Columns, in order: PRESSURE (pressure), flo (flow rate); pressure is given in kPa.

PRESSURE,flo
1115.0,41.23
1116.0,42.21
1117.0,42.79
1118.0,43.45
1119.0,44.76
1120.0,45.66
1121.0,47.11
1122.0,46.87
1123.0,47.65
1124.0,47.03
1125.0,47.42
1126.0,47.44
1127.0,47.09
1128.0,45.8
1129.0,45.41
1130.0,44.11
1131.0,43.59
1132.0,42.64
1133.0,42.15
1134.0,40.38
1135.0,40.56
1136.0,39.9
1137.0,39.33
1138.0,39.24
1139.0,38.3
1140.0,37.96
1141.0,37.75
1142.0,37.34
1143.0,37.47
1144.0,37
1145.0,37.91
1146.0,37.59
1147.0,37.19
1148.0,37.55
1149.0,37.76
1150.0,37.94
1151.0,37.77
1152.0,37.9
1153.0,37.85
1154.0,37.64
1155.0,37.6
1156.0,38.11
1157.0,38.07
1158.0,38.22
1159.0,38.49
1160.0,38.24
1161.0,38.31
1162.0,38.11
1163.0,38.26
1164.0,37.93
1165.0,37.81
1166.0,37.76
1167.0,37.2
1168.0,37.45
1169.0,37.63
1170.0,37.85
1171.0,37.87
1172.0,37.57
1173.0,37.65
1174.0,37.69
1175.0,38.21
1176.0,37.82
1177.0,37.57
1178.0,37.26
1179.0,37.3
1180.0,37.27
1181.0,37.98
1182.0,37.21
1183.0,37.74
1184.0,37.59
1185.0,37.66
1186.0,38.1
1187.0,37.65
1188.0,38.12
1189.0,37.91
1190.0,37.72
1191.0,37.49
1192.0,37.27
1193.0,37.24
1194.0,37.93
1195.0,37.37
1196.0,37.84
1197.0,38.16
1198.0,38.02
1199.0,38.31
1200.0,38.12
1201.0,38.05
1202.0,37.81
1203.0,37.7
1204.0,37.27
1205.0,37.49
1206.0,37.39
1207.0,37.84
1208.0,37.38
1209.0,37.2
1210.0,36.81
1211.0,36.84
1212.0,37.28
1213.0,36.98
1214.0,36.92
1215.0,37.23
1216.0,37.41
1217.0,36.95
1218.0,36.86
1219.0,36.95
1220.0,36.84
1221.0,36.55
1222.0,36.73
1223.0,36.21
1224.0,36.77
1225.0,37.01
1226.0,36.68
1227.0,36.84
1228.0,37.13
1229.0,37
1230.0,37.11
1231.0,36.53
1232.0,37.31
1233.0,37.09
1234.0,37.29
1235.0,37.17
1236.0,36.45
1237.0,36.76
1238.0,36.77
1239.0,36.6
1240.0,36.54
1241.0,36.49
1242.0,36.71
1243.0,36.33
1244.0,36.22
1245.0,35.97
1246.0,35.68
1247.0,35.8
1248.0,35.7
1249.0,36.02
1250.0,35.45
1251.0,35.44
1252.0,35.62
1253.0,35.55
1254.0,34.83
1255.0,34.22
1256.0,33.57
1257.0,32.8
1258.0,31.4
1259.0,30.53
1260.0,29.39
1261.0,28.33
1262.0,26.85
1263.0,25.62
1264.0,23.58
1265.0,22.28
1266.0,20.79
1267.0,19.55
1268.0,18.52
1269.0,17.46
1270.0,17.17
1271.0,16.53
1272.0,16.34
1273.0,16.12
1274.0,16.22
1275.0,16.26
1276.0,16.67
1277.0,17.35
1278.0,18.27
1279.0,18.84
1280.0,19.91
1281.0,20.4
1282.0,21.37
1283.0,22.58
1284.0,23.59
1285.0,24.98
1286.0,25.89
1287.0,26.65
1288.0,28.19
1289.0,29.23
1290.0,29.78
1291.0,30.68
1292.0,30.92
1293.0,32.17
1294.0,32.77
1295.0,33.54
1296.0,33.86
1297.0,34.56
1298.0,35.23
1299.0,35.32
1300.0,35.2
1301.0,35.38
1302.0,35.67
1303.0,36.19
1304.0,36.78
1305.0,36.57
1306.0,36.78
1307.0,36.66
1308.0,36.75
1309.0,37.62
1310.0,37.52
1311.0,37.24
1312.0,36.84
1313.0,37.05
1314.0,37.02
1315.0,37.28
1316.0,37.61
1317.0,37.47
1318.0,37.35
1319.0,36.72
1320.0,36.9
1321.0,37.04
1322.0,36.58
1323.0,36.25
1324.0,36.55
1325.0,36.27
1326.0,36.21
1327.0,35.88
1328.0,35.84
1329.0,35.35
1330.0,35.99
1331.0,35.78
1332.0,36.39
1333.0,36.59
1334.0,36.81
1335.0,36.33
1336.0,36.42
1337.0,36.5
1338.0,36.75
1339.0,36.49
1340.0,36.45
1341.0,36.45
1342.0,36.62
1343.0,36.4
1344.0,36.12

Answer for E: 0.035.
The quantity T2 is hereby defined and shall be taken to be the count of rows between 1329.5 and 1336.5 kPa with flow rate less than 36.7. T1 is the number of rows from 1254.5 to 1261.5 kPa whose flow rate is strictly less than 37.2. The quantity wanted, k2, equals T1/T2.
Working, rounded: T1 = 7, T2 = 6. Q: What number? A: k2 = 1.17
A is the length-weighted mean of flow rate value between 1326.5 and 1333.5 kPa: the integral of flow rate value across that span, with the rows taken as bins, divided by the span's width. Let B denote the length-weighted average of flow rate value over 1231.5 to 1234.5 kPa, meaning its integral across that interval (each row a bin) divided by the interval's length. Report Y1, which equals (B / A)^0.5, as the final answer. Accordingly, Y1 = 1.017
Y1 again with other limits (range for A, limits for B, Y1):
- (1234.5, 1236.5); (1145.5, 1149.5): 1.010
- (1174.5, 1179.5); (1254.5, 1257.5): 0.944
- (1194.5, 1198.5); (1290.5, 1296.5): 0.924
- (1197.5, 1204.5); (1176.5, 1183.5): 0.994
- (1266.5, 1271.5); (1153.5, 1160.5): 1.460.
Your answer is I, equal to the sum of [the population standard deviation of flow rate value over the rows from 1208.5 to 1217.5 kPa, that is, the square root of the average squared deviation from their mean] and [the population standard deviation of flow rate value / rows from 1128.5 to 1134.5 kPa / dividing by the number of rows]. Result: 1.8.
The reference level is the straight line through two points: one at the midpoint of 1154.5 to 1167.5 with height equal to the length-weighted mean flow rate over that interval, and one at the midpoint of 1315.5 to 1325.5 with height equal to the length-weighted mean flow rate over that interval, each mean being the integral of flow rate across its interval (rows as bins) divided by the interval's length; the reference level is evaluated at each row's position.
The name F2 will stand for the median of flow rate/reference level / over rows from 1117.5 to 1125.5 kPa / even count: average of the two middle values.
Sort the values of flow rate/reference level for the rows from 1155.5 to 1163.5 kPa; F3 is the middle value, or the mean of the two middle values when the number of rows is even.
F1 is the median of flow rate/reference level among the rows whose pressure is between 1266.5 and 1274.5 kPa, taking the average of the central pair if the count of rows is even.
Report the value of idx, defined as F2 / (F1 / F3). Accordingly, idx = 2.7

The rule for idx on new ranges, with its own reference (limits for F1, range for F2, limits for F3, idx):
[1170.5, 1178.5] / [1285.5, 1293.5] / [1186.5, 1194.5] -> 0.8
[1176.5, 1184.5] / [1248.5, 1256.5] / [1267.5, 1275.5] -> 0.4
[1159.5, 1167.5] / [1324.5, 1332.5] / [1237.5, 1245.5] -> 1.0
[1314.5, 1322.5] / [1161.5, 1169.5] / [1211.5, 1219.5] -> 1.0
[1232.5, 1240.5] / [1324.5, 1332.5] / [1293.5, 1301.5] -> 0.9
